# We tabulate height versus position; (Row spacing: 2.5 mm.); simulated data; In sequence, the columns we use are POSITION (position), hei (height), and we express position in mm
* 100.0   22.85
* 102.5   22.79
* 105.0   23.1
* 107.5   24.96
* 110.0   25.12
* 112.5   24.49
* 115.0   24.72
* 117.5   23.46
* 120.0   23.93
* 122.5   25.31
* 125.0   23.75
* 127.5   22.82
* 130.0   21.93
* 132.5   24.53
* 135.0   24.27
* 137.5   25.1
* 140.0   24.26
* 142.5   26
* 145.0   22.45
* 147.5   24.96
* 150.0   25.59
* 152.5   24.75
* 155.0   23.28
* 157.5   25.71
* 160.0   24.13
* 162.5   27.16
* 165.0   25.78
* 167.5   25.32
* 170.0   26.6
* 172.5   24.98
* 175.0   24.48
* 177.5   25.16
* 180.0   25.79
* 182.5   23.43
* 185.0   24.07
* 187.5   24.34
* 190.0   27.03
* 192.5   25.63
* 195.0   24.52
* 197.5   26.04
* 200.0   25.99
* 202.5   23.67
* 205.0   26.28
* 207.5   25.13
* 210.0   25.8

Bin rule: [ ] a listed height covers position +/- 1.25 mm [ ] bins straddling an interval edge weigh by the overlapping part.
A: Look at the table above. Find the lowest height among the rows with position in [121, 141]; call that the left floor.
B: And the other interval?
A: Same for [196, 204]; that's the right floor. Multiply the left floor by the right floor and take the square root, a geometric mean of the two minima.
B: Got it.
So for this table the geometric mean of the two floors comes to 22.8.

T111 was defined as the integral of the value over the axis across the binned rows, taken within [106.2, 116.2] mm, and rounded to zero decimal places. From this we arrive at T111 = 248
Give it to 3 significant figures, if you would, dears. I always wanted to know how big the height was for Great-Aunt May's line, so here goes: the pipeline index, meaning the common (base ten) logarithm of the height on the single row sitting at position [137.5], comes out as 1.40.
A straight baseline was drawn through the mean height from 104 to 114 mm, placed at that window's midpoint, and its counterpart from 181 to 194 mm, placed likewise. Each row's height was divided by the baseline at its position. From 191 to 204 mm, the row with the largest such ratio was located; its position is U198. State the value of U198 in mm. 197.5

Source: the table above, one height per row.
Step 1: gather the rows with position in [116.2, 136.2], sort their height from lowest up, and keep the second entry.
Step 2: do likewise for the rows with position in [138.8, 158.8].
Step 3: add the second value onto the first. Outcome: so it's 46.1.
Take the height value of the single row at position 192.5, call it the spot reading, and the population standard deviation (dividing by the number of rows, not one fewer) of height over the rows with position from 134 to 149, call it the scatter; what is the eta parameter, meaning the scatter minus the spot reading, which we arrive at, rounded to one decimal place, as -24.5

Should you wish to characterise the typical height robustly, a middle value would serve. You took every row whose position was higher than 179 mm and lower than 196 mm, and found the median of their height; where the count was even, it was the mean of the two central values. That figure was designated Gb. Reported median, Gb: 24.5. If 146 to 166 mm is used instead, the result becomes 25.3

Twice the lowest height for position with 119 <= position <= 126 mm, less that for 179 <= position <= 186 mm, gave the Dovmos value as 24.1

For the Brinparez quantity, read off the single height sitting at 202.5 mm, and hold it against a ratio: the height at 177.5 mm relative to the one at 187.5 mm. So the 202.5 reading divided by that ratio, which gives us 22.9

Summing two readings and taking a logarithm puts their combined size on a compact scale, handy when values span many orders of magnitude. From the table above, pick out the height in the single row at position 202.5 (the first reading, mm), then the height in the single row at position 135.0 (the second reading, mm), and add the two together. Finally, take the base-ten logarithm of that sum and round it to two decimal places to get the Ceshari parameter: 1.68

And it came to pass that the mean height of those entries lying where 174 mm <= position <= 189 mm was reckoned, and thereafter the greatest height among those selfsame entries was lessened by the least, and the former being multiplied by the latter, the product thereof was 58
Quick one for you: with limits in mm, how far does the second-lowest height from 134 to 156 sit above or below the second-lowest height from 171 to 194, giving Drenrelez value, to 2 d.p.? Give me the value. -0.79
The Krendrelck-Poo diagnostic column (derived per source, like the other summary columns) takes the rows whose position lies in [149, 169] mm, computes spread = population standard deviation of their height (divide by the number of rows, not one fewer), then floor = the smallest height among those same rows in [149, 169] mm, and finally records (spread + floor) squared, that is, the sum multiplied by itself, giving 594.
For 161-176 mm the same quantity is 645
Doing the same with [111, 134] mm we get 525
